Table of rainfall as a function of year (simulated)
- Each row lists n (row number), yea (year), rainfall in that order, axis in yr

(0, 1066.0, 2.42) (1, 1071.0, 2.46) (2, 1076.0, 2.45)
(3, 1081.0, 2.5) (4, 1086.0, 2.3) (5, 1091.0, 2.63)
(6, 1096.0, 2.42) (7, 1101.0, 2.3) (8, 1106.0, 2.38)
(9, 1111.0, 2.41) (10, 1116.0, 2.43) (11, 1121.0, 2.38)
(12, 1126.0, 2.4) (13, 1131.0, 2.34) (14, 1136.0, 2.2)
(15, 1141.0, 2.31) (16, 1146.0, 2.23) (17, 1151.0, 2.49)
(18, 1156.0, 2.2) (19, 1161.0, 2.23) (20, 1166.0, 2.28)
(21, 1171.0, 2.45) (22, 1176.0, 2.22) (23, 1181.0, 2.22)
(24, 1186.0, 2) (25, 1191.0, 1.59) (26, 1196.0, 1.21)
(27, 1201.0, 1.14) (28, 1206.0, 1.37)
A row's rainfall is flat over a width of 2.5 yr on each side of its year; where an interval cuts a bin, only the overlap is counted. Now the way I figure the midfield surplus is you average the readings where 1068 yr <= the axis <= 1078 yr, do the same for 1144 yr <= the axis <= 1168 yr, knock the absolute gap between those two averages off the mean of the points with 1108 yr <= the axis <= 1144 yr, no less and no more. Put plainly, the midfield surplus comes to 2.2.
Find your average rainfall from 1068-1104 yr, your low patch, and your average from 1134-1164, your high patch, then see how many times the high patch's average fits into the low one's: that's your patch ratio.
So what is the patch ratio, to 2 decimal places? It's 1.07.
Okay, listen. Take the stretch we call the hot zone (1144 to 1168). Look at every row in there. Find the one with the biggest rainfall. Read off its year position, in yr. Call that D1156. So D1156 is 1151.0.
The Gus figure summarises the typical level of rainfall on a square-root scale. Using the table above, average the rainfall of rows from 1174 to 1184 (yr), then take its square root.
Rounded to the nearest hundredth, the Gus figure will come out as 1.49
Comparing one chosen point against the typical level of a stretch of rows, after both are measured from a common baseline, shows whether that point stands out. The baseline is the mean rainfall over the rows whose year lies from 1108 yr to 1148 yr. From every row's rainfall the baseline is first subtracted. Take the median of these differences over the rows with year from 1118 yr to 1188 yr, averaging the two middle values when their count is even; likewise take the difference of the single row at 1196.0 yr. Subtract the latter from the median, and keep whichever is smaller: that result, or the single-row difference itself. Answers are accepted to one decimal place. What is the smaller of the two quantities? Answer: -1.1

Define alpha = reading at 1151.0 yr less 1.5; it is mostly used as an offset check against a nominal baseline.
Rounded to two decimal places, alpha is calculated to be 0.99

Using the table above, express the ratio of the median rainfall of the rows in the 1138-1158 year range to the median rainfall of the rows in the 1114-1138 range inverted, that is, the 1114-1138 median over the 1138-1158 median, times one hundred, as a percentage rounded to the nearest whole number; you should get 105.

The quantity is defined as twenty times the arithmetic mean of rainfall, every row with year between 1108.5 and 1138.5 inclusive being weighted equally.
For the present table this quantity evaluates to 47.2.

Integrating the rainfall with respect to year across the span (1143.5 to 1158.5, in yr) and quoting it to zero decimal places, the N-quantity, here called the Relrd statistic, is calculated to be 35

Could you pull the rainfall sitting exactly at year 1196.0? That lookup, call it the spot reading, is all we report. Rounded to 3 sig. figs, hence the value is 1.21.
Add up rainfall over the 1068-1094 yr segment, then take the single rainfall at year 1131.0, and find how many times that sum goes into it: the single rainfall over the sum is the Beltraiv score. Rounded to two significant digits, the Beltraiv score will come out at 0.19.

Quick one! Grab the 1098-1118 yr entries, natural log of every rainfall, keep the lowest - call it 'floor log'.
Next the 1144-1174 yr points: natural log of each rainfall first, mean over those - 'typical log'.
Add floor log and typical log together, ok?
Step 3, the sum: 1.67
